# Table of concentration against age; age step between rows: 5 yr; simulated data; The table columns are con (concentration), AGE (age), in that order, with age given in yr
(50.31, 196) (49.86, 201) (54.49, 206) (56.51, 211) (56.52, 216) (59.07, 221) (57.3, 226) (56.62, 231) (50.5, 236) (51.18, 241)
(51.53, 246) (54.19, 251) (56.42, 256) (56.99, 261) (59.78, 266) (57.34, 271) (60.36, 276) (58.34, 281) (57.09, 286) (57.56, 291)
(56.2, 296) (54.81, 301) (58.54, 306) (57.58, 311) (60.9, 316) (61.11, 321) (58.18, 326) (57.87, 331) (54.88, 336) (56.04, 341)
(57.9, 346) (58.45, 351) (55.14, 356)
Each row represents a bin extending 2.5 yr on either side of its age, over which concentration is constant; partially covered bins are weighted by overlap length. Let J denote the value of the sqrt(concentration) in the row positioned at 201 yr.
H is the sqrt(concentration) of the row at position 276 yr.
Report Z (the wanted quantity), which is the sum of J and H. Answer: 14.8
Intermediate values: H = 7.77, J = 7.06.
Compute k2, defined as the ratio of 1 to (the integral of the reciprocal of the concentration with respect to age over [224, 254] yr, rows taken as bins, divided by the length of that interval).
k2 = 53.4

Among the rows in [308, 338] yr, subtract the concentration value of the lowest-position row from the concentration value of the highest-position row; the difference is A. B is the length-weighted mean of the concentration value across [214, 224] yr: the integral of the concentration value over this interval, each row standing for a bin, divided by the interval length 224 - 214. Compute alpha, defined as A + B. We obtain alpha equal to 55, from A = -3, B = 57.8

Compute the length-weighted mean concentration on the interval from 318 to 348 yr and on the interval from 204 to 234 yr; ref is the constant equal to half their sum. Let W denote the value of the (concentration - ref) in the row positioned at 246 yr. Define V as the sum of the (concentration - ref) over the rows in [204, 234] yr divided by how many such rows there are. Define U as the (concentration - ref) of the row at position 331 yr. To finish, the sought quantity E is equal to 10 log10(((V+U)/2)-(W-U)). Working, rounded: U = 0.7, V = -0.4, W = -5.7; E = 8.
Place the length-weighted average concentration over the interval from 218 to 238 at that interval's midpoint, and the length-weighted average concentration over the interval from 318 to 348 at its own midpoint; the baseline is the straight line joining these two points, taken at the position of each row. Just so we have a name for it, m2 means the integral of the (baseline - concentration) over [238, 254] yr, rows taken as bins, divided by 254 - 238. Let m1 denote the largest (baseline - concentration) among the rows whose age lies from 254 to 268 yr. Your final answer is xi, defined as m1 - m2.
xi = -3.9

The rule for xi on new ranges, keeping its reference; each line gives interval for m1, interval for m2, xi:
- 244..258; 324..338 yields 4.1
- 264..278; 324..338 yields -1.3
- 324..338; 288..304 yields 2.1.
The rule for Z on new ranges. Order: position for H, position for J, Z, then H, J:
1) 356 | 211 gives 14.9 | 7.43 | 7.52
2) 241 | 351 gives 14.8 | 7.15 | 7.65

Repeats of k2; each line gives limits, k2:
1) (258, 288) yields 58.3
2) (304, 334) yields 58.9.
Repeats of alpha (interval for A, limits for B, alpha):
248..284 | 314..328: 64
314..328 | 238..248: 49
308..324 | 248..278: 61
